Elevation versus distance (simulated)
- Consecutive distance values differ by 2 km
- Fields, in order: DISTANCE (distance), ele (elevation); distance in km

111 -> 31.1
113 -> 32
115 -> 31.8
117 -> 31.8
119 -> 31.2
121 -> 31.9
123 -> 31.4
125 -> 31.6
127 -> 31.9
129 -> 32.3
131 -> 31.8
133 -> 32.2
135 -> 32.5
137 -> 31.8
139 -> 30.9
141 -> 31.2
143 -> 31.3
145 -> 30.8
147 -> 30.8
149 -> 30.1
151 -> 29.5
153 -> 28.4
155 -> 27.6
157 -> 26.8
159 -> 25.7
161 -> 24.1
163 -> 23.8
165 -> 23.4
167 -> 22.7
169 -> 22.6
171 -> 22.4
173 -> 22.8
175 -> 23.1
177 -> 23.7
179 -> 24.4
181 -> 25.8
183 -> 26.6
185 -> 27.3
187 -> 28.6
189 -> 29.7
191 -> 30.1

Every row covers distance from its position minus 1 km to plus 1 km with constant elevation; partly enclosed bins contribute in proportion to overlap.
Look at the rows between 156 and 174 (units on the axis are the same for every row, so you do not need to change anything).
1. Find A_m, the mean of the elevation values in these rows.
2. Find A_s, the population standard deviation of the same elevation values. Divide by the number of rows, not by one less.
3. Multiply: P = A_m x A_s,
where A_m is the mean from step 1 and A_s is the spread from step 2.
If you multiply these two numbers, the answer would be 34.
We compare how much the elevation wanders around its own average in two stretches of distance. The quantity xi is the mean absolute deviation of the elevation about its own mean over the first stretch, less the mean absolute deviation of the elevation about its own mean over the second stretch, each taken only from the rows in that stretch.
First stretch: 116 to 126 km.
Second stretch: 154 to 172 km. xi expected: -1.3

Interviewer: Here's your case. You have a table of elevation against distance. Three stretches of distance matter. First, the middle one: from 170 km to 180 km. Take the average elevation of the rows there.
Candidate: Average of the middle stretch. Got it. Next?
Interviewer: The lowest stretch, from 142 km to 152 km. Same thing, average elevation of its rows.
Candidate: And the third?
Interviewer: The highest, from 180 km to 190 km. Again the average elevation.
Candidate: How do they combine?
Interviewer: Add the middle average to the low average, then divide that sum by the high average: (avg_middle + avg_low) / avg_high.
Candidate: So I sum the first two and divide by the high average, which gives 1.9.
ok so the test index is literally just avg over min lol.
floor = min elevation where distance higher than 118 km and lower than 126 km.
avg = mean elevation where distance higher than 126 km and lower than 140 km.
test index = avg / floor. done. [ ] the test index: 1.02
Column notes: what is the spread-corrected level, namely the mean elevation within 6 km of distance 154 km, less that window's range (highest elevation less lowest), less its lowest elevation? -2.08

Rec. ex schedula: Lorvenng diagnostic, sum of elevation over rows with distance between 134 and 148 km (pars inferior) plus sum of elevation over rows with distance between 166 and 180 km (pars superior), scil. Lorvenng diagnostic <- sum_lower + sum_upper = 381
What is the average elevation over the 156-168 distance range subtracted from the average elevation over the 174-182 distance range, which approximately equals 0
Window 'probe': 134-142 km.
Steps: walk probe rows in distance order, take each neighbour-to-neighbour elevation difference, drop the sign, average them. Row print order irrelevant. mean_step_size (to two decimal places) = 0.63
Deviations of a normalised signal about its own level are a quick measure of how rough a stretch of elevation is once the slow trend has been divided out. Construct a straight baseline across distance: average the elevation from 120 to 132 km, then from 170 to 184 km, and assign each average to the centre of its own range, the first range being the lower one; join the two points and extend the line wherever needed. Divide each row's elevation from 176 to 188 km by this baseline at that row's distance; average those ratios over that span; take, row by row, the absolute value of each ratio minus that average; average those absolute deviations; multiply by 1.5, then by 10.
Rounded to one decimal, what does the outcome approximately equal 1.2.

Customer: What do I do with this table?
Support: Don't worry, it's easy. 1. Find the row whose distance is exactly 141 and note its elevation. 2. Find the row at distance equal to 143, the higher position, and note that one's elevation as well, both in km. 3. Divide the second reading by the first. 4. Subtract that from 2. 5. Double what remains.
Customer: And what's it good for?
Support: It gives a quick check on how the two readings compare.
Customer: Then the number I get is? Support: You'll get 1.99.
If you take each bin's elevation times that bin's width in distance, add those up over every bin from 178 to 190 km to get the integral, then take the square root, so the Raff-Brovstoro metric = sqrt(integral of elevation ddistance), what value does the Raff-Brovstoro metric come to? 18.0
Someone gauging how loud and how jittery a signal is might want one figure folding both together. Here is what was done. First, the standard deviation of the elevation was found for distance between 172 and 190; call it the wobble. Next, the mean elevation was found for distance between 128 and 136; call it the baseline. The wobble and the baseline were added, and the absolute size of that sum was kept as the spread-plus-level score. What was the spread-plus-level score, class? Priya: 35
